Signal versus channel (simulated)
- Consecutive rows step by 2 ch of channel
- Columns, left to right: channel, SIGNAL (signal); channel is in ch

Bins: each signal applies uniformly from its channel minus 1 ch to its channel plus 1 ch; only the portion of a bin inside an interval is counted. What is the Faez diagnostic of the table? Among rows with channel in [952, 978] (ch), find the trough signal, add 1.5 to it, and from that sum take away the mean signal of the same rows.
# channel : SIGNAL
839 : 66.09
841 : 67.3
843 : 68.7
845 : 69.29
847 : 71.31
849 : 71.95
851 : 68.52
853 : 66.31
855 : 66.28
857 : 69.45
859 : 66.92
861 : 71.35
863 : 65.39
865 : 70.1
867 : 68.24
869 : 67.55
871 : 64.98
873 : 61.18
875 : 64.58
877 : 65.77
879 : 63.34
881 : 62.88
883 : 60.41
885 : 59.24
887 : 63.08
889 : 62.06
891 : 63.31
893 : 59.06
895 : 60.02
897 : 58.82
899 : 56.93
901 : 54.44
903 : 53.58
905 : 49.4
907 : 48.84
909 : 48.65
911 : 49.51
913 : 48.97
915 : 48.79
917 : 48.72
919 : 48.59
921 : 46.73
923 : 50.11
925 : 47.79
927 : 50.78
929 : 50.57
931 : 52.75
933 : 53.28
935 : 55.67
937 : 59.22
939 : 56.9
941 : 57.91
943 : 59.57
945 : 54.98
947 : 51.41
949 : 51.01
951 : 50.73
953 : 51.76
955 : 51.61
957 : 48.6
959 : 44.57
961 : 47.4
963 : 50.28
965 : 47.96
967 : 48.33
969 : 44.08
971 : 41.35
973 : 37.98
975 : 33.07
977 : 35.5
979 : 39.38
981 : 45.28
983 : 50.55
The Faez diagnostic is -10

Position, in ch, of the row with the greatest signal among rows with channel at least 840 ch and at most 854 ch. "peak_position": 849 ch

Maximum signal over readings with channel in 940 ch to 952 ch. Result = 59.57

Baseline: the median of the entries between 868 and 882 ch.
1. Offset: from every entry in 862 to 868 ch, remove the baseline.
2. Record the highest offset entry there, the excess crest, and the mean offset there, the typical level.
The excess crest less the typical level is 2.2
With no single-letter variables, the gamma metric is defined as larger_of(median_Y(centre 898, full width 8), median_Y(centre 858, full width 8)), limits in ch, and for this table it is 68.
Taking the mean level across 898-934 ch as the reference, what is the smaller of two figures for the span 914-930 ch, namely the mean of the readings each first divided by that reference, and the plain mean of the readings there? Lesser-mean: 0.97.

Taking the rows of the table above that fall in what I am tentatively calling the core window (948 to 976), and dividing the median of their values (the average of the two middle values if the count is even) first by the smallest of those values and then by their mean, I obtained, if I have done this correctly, 0.031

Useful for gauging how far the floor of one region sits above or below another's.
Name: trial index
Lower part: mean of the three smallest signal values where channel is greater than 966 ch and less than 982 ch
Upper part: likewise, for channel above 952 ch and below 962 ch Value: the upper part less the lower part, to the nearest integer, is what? 11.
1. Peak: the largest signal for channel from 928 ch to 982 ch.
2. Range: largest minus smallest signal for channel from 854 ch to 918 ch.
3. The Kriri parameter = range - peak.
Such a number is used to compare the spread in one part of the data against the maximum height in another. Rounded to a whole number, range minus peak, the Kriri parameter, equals -37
